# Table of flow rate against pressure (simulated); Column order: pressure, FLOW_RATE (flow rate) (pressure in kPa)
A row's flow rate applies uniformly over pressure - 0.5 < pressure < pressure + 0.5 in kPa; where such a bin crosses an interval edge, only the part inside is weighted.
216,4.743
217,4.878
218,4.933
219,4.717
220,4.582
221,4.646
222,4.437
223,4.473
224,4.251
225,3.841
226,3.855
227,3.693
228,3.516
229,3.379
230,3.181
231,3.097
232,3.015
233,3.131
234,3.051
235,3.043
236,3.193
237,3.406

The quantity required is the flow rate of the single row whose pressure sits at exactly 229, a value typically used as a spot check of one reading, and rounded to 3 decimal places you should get 3.379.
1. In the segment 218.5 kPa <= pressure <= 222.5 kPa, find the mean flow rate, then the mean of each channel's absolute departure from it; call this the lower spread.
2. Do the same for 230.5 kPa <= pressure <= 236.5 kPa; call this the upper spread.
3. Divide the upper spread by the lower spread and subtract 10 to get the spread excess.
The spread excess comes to -9.40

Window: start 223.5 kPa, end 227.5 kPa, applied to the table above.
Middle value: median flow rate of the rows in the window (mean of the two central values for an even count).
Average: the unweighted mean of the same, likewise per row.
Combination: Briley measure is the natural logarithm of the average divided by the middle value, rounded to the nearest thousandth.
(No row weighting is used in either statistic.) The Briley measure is 0.016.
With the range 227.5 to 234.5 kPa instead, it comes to 0.020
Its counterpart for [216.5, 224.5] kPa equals 0.000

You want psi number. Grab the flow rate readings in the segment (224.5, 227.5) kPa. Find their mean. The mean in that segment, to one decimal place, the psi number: 3.8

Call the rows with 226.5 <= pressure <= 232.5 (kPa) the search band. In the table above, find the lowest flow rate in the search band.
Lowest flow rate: 3.015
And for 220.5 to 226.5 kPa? 3.841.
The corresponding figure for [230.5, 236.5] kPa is 3.015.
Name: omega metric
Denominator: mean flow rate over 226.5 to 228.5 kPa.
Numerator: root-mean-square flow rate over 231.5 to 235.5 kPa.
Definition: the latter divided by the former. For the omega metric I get 0.85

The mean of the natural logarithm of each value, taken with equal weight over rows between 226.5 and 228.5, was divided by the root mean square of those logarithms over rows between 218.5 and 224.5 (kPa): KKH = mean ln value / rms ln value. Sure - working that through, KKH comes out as 0.85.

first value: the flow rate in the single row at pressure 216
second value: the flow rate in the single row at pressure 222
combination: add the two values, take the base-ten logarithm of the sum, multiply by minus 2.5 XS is -2.41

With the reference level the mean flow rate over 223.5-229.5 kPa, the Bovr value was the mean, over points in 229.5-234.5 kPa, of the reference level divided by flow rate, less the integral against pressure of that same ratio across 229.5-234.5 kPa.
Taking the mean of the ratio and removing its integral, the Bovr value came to -4.9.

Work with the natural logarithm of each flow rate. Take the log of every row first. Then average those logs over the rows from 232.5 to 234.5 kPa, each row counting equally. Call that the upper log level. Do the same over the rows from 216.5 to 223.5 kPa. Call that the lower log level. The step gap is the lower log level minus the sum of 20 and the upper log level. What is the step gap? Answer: -19.59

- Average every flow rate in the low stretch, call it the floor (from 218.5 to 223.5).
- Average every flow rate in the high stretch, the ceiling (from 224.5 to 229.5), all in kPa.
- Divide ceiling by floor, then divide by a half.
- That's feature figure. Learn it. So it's 1.60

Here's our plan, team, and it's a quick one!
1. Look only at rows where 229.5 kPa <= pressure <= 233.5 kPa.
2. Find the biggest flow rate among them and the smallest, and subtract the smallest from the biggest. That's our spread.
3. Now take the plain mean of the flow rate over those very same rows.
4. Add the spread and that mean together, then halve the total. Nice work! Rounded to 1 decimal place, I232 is 1.6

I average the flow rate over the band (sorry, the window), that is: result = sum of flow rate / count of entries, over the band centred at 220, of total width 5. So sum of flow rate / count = 4.7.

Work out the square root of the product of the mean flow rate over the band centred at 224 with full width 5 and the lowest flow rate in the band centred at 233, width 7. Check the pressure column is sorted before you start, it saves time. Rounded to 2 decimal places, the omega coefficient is 3.55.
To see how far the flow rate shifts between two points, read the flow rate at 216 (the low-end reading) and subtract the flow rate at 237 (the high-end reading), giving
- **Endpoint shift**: 1.3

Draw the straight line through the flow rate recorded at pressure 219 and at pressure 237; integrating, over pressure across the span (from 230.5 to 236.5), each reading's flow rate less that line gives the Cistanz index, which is -3.4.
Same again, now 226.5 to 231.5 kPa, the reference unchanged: -3.1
